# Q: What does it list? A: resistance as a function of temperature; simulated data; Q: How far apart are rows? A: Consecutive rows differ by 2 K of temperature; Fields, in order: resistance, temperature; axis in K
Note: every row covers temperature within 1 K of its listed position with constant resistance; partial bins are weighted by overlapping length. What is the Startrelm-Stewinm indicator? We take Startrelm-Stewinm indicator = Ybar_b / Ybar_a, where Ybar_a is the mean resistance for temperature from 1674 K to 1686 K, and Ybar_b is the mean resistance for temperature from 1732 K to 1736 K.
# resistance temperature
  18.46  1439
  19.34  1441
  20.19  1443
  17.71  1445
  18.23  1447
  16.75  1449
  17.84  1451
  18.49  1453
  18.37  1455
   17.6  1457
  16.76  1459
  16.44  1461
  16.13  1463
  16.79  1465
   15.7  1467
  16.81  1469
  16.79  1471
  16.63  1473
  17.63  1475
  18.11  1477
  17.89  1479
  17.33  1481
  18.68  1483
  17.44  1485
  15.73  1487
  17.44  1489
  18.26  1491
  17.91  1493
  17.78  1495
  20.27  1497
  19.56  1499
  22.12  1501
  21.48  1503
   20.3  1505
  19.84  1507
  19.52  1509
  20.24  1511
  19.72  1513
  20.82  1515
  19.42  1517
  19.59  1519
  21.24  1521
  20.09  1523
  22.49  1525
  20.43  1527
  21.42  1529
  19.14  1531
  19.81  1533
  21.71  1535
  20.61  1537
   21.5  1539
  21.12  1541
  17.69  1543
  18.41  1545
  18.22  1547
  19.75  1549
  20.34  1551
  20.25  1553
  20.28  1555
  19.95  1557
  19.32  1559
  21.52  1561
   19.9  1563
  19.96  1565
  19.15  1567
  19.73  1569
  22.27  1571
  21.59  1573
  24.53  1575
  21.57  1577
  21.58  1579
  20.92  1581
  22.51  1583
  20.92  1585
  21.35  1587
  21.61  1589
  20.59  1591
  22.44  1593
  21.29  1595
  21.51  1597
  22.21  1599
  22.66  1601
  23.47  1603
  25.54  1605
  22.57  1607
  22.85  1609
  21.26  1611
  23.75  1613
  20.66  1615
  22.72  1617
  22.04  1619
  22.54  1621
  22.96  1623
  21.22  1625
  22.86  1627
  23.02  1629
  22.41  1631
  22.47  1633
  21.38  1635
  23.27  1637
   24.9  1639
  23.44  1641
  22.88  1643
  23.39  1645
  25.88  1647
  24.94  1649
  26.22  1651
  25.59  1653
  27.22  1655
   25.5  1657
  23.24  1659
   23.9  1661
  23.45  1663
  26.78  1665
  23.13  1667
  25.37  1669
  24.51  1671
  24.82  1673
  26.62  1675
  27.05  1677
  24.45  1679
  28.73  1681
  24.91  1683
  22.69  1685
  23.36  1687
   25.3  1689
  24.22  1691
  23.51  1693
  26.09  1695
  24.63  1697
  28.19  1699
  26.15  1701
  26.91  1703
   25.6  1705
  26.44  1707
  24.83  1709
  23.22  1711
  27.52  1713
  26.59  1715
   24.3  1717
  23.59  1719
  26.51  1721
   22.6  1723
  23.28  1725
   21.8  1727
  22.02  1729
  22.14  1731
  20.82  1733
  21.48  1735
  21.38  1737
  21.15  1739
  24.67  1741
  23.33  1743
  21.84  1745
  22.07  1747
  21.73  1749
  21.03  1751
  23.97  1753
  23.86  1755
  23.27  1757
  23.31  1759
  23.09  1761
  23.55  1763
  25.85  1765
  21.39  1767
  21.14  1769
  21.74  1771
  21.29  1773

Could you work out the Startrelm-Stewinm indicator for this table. 0.82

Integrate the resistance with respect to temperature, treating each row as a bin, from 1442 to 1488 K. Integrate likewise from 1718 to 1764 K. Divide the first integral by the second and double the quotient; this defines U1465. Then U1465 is 1.5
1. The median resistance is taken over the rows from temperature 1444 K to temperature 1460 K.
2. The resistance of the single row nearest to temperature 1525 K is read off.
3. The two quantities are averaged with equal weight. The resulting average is 20.1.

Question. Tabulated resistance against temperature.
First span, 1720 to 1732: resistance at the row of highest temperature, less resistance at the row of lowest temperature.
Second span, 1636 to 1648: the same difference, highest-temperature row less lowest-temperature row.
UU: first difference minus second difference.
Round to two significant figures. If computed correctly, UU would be -7.0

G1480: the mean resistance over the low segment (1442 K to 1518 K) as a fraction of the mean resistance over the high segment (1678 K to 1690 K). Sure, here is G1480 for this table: 0.73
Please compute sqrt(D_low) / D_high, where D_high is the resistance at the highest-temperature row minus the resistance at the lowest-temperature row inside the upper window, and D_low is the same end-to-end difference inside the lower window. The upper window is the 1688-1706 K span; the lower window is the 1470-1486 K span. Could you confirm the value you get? 2.7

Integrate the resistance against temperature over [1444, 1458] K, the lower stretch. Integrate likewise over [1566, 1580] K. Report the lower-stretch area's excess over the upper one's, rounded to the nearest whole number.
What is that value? -51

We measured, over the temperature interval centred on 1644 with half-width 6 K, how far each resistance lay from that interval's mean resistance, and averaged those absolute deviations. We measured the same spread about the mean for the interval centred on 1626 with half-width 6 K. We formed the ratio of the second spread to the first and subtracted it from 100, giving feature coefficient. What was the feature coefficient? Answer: 99.5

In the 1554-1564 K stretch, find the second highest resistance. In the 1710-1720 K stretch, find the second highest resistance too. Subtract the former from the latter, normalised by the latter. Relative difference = 0.24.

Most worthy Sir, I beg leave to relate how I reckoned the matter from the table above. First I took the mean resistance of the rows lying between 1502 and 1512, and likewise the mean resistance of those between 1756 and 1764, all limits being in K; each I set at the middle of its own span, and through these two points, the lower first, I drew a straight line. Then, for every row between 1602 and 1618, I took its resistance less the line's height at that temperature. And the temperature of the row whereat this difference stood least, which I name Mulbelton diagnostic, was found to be 1615 K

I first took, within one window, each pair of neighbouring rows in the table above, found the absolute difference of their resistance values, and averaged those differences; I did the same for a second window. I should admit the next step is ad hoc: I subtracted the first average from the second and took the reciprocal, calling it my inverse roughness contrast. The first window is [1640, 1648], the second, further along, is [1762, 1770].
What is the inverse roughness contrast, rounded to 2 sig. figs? 0.87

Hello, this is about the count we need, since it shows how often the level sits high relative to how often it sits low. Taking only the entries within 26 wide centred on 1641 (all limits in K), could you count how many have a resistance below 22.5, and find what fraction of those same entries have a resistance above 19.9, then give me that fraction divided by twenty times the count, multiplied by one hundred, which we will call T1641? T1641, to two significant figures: 1.7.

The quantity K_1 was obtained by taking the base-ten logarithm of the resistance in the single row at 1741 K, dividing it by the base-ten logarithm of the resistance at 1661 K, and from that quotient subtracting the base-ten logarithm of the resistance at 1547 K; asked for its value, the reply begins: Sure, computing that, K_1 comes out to -0.25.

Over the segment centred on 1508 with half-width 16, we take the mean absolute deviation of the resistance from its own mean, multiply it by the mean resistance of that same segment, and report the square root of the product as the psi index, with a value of 4.1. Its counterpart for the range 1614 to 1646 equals 4.0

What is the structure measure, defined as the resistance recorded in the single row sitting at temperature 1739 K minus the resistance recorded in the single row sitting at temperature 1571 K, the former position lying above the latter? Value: -1.1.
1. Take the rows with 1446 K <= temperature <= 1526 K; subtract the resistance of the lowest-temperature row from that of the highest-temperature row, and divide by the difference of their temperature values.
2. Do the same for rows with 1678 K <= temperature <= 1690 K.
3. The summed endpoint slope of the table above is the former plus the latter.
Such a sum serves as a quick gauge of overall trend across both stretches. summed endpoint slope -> 0.14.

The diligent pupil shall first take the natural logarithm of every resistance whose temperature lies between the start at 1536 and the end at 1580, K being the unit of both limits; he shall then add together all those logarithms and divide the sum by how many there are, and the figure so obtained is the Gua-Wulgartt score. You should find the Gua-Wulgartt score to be 3.01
